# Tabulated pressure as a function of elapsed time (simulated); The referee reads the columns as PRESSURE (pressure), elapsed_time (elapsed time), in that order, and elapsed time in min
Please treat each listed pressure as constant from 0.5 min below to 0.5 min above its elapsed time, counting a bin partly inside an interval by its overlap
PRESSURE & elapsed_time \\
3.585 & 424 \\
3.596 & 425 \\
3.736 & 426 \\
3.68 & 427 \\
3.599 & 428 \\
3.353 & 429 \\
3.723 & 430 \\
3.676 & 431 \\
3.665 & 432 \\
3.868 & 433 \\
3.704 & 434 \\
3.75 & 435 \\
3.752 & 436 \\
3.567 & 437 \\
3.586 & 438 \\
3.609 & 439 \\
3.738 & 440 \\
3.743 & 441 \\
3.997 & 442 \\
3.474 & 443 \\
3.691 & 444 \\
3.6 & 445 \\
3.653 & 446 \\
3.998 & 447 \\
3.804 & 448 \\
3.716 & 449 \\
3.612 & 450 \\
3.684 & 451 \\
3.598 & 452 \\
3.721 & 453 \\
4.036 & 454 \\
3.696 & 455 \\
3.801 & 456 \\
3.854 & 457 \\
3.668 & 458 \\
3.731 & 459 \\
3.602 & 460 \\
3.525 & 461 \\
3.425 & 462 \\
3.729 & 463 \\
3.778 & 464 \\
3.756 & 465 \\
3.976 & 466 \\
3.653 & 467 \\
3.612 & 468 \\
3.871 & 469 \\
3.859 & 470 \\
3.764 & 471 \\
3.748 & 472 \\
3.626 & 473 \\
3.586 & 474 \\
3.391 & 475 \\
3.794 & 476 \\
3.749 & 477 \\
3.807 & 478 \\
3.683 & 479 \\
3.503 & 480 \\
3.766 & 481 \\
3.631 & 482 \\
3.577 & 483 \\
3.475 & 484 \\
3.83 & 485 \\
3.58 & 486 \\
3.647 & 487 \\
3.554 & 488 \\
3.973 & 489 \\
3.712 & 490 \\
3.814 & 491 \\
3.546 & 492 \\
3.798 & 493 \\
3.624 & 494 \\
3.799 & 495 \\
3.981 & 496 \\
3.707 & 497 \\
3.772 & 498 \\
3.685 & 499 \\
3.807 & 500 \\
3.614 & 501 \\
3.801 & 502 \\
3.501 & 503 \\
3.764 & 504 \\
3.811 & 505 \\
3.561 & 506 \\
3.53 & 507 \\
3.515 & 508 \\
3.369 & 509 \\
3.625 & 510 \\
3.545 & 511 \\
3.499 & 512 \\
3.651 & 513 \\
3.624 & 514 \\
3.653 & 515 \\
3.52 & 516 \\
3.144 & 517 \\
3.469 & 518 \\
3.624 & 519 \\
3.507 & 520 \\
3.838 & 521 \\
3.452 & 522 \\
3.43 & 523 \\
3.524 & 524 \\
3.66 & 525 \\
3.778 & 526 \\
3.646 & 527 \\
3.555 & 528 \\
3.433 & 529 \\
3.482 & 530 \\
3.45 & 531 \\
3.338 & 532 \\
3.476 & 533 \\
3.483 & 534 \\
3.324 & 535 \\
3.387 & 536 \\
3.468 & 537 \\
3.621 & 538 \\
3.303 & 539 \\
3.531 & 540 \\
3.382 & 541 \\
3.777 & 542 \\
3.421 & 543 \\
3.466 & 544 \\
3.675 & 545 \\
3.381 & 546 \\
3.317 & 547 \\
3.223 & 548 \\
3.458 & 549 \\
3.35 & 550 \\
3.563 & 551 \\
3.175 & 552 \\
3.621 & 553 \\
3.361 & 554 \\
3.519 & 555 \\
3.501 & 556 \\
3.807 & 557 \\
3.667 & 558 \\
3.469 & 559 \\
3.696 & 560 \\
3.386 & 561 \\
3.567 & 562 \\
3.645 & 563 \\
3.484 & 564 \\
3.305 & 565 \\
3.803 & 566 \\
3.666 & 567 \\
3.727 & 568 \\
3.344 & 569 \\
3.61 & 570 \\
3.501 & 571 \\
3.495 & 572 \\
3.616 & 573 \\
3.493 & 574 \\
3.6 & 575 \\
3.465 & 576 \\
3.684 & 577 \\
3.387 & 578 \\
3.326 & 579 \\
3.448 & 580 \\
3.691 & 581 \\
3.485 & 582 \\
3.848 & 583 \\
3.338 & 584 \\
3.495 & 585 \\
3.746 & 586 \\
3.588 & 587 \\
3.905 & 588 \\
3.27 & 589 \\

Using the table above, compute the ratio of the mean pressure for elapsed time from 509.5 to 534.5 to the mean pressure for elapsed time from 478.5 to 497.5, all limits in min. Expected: 0.96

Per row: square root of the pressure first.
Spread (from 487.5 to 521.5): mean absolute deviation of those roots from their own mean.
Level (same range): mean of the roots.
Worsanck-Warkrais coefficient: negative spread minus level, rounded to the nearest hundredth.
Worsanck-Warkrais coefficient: -1.94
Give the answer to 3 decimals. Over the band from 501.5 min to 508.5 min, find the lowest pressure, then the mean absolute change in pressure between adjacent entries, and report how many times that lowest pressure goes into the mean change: 0.043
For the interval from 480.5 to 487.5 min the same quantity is 0.046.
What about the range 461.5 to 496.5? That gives 0.049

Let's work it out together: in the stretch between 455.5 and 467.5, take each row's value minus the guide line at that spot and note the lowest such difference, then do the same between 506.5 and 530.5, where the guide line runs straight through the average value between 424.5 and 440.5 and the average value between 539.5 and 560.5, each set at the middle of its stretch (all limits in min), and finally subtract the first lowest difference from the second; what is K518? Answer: -0.20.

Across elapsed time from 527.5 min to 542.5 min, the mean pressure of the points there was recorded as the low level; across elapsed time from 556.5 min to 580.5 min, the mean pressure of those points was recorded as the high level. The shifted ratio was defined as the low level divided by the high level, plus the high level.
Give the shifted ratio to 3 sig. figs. 4.53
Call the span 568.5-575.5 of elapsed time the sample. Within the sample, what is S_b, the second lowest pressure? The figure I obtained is 3.493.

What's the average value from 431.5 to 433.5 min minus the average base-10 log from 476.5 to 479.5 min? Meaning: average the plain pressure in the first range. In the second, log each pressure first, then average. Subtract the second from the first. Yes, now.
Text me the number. 3.19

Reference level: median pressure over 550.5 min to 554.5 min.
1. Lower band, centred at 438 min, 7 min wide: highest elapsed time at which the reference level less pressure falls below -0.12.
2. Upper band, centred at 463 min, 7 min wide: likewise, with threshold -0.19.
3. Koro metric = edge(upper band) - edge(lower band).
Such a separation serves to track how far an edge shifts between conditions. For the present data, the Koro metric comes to 25 min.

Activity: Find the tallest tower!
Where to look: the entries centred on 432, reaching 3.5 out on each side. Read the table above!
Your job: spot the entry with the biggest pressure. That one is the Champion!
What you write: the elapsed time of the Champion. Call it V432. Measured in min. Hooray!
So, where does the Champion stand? 433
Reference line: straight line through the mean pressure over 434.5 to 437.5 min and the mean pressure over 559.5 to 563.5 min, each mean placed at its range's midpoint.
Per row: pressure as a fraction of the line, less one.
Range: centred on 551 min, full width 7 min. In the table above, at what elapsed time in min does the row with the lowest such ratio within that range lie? 552 min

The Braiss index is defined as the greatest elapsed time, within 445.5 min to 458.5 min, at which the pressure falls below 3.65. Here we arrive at 452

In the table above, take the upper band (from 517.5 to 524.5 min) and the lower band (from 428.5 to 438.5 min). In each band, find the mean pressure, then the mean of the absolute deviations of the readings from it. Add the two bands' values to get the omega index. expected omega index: 0.201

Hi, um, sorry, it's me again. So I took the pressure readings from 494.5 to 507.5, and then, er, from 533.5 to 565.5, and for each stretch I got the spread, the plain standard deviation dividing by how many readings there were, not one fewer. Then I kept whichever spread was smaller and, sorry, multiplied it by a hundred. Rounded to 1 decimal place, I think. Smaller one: 13.1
